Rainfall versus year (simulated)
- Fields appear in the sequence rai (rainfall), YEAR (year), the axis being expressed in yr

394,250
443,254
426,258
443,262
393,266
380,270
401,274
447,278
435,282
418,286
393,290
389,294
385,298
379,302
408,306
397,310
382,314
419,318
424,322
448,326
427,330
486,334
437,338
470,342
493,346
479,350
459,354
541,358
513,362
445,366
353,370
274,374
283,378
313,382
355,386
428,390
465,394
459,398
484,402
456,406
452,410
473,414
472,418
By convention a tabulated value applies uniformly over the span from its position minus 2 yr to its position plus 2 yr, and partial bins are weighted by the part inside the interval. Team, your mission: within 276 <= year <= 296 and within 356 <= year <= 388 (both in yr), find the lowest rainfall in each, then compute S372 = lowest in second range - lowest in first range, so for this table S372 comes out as -115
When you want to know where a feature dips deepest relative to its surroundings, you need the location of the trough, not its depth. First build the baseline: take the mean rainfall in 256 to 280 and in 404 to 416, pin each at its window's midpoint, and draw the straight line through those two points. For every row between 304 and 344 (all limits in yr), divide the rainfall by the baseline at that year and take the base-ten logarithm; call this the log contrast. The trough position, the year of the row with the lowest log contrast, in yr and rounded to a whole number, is 314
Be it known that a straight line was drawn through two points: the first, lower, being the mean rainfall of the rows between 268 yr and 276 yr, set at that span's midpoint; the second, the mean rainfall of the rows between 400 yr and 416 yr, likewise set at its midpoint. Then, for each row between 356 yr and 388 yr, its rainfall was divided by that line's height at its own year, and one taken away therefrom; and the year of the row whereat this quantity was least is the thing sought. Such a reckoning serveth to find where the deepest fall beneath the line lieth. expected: 374 yr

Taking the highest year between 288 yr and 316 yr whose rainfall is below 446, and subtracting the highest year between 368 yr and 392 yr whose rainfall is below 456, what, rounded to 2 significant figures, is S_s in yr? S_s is -76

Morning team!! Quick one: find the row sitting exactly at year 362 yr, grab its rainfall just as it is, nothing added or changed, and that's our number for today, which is 513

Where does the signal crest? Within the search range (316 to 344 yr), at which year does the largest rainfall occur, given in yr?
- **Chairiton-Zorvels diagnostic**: 334 yr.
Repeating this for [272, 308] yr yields 278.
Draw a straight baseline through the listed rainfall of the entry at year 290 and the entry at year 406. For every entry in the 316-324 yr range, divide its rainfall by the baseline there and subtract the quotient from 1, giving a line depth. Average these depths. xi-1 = -0.030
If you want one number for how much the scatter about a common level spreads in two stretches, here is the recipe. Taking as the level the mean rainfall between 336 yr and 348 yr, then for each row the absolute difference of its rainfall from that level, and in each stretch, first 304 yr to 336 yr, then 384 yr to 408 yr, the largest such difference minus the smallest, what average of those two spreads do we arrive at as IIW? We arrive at 88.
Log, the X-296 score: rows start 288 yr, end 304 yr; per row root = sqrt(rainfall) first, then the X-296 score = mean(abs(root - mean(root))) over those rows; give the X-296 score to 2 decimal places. 0.11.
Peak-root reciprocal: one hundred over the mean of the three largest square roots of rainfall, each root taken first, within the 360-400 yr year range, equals 4.6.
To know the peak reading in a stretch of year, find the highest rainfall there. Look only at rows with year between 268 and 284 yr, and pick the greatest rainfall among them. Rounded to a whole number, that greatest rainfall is 447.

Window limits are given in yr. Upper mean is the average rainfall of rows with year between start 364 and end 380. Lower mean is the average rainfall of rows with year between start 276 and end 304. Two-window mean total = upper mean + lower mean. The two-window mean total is 745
